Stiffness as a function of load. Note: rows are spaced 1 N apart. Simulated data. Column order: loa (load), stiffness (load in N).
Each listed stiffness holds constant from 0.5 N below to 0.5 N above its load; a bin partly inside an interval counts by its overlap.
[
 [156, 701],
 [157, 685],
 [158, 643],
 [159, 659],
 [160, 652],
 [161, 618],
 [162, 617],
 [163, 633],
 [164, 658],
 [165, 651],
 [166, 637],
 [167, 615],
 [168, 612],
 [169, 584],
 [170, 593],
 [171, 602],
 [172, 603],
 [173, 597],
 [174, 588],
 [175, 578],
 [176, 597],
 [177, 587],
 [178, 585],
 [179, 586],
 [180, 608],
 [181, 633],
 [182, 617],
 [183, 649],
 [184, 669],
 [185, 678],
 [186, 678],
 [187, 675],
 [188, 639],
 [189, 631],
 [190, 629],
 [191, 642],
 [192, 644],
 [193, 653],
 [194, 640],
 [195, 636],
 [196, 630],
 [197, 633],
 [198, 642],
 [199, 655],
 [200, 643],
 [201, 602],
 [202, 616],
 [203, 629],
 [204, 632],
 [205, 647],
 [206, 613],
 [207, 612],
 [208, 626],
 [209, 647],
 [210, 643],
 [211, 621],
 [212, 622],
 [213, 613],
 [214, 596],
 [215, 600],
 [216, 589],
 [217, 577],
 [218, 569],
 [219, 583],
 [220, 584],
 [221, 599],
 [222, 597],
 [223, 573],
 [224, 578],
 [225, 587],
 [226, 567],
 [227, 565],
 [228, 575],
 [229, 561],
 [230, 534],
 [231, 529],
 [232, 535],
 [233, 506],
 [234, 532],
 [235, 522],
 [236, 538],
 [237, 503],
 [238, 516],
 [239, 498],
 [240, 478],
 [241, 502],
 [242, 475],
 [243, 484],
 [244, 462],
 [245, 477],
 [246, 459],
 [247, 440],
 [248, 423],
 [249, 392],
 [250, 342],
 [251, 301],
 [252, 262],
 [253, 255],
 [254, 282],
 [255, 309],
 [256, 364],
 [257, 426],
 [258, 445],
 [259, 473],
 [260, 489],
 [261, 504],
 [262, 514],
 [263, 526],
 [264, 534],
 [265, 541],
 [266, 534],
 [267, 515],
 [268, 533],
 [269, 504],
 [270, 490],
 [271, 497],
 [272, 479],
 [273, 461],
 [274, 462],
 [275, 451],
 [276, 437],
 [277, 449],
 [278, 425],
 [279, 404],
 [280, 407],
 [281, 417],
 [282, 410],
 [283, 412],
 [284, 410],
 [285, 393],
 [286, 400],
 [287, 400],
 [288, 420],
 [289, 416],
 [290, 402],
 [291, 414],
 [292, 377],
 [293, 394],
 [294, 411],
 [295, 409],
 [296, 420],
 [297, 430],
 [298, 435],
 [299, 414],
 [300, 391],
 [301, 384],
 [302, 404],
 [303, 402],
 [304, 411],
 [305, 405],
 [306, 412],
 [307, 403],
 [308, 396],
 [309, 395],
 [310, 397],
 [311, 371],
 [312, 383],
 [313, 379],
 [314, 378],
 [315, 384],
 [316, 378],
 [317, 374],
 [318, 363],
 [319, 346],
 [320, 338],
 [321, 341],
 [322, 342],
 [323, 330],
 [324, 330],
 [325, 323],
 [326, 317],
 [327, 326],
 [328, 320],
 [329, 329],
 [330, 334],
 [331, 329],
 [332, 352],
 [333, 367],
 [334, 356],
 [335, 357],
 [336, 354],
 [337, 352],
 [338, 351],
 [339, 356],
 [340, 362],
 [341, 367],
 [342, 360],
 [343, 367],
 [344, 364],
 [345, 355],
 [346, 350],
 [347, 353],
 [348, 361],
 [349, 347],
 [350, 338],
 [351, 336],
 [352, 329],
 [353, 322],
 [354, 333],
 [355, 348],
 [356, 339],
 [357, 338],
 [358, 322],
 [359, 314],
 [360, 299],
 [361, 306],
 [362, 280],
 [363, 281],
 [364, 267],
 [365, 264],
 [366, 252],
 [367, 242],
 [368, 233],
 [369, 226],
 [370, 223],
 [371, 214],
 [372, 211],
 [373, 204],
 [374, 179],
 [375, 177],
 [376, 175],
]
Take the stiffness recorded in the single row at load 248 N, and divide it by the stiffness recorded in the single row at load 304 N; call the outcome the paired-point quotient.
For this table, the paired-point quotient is 1.0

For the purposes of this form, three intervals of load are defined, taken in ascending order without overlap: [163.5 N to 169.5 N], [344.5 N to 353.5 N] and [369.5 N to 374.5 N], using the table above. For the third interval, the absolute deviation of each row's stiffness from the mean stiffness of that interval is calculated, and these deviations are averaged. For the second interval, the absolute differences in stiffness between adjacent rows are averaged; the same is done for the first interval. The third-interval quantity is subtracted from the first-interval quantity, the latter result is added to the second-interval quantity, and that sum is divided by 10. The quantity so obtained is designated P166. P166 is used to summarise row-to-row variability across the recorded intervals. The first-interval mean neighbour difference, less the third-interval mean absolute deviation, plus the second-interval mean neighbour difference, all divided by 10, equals 0.99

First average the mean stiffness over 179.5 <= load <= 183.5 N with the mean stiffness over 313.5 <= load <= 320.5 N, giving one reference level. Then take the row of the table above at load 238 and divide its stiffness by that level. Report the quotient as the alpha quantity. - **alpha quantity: 1.0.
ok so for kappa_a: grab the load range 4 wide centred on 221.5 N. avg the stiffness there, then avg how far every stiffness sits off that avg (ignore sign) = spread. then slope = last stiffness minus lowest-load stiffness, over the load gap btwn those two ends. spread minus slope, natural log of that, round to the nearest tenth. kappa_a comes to 2.6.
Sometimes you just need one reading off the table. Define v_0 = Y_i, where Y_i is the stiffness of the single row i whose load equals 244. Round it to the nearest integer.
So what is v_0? 462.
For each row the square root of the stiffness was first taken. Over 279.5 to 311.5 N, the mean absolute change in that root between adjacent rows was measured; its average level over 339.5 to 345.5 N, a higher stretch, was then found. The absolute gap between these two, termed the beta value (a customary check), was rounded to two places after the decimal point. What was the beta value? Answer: 18.77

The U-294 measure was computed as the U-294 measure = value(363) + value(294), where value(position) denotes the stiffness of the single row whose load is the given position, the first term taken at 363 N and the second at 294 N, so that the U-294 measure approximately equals 692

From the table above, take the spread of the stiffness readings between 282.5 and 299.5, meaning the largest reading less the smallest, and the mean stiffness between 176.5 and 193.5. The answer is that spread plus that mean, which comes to 693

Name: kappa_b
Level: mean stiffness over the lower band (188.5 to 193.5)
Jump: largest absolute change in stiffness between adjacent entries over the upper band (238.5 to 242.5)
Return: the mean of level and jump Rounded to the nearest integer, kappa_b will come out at 333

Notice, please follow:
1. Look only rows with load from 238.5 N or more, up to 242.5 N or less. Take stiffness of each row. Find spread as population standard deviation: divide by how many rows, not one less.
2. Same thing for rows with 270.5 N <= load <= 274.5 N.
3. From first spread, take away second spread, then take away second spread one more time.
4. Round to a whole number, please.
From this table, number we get -18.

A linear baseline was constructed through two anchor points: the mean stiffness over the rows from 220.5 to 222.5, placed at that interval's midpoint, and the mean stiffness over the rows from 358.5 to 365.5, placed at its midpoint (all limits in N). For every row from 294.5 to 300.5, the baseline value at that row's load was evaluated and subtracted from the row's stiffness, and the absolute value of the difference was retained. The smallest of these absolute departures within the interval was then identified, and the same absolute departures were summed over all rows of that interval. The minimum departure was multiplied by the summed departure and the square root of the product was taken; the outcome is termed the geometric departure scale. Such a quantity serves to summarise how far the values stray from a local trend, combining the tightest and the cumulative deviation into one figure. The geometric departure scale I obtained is 10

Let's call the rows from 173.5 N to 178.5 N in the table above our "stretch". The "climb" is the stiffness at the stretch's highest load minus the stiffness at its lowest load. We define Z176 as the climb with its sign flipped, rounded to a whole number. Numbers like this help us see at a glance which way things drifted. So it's 3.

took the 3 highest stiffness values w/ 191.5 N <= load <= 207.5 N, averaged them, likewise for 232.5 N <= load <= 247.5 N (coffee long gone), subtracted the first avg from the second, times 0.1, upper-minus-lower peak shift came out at -12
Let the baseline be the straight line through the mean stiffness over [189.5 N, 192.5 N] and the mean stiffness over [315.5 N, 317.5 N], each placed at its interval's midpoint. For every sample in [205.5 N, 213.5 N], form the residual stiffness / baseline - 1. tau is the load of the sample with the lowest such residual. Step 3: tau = 206 N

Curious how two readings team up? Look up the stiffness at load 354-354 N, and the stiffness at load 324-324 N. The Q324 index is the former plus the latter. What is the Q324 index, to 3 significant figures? 663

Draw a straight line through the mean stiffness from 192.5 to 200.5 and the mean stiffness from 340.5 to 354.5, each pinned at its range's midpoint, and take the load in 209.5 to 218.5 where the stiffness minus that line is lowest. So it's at 218 N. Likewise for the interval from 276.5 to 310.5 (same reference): 292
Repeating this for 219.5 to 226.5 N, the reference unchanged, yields 226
